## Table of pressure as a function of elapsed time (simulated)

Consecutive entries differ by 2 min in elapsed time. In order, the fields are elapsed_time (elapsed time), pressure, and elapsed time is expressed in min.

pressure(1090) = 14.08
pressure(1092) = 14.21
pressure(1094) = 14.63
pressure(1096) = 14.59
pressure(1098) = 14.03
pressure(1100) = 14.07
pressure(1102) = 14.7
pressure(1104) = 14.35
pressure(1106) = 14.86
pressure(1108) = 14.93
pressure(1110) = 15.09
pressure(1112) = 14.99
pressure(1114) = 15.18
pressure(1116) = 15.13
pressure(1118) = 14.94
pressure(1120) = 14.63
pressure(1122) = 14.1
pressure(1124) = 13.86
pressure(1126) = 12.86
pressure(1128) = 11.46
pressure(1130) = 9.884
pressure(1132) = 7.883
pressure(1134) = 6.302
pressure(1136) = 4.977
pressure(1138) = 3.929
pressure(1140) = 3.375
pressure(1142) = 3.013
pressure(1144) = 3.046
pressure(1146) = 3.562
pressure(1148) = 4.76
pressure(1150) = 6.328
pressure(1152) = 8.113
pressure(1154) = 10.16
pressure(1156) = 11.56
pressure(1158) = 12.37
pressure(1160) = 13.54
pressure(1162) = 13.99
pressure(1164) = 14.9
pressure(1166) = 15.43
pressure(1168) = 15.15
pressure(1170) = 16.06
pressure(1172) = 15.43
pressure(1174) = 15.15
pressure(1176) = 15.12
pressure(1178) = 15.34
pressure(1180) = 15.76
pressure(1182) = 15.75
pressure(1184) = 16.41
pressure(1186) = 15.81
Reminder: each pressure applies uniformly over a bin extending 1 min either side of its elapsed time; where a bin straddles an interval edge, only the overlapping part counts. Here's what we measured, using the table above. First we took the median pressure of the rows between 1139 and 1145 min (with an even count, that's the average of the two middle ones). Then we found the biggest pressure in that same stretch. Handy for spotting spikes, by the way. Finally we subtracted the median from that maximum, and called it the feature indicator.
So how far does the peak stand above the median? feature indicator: 0.3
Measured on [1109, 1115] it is 0.1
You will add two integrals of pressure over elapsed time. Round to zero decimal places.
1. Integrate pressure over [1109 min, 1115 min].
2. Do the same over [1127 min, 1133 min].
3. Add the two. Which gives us 149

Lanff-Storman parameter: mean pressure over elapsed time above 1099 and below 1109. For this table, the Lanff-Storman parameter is 14.6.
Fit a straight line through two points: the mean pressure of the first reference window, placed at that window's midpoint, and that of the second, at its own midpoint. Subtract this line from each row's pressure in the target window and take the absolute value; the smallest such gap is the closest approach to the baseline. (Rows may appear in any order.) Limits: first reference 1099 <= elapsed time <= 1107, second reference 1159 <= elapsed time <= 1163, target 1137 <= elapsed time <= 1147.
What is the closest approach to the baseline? 10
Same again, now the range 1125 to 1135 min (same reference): 1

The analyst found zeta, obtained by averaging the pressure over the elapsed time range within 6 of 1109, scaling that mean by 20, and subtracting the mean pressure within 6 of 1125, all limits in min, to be 285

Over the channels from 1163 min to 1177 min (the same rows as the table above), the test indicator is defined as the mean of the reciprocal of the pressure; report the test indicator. 0.065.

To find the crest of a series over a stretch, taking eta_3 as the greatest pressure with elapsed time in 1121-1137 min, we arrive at 14.1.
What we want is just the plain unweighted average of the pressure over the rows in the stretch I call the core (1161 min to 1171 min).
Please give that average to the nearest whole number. 15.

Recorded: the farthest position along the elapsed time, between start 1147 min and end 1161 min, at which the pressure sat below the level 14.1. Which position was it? 1160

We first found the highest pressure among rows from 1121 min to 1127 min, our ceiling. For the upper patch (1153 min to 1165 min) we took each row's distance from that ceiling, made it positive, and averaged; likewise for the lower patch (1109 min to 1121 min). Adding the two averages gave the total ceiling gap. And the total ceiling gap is 2.5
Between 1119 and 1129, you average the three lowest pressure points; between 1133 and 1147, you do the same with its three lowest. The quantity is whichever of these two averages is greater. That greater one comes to 12.7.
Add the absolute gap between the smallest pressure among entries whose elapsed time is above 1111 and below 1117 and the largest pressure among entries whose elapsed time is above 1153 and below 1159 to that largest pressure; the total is 15.0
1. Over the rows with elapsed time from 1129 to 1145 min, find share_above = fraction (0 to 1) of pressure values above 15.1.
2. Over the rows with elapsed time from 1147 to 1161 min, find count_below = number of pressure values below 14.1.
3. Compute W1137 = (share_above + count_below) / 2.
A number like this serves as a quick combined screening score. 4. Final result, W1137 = 3.50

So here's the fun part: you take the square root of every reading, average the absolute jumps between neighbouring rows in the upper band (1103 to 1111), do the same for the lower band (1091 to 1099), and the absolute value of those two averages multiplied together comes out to 0.0014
